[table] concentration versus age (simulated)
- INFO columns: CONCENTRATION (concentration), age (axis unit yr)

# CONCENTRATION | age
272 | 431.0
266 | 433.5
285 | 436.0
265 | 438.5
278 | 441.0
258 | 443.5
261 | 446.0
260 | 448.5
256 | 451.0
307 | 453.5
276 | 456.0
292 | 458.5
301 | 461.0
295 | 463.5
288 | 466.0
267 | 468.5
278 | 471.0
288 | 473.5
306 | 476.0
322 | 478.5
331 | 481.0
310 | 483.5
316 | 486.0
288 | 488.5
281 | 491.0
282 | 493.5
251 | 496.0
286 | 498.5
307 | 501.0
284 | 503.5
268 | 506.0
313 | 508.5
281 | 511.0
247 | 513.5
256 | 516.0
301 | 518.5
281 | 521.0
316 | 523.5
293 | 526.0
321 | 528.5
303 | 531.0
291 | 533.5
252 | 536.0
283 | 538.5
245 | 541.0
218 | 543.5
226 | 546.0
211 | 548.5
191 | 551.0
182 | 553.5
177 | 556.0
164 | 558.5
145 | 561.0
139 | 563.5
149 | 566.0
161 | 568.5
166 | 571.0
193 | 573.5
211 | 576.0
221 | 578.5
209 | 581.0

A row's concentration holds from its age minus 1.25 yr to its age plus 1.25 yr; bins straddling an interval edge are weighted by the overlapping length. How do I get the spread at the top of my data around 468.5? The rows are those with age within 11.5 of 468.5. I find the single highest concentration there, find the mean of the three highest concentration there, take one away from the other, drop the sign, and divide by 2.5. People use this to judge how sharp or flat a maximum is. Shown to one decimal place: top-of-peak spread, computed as 4.9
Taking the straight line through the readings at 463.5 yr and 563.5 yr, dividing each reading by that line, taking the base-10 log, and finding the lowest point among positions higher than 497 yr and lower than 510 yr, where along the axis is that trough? 506.0 yr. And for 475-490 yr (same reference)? 476.0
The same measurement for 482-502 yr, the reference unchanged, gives 496.0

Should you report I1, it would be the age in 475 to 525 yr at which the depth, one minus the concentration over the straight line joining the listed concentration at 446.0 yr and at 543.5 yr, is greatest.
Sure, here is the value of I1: 496.0 yr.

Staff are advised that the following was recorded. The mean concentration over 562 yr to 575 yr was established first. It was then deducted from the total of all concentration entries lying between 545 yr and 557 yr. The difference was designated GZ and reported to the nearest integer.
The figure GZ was 825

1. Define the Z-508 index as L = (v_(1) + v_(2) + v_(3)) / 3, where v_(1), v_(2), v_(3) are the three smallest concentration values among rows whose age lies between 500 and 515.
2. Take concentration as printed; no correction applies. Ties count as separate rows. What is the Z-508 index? 265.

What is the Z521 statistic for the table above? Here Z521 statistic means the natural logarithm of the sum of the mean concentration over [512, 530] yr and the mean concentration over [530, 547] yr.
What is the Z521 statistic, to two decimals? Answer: 6.31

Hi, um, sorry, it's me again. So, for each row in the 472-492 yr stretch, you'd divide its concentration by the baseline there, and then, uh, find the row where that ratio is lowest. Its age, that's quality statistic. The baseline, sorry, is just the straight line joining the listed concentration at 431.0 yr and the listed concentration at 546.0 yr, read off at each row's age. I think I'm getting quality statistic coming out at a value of 473.5 yr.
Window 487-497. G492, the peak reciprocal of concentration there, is 0.0040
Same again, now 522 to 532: 0.0034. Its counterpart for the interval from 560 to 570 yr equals 0.0072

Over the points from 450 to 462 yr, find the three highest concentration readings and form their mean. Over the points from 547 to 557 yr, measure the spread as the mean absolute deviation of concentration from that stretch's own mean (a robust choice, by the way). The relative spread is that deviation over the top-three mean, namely 0.036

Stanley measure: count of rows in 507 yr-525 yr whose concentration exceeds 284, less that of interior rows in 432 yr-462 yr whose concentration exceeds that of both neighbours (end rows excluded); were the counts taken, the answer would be -1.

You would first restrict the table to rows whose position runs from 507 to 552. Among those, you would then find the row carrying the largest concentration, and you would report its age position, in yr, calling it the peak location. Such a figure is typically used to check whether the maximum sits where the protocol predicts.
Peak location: 528.5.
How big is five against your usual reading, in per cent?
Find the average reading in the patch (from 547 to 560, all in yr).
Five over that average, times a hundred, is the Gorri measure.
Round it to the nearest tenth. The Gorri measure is 2.7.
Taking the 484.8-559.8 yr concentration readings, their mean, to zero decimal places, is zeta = 264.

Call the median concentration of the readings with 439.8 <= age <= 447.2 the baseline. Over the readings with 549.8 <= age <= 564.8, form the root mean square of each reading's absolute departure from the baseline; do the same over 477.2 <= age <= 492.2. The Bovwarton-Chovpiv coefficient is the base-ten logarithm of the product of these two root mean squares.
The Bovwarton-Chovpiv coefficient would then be 3.7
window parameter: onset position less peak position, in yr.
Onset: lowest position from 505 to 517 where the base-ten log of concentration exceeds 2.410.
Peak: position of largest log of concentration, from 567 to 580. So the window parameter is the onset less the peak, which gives -72.5 yr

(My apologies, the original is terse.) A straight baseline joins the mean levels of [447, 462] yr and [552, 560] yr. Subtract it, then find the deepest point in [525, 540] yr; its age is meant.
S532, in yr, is 536.0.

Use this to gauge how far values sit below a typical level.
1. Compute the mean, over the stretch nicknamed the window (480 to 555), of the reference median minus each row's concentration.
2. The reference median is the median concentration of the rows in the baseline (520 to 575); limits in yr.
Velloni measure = -59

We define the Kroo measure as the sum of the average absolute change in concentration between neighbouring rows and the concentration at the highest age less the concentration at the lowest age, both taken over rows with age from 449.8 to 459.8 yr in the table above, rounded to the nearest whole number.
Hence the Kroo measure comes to 69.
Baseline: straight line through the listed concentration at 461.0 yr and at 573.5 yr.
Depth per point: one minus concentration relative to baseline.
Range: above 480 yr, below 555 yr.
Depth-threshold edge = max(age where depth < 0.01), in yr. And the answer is 546.0 yr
